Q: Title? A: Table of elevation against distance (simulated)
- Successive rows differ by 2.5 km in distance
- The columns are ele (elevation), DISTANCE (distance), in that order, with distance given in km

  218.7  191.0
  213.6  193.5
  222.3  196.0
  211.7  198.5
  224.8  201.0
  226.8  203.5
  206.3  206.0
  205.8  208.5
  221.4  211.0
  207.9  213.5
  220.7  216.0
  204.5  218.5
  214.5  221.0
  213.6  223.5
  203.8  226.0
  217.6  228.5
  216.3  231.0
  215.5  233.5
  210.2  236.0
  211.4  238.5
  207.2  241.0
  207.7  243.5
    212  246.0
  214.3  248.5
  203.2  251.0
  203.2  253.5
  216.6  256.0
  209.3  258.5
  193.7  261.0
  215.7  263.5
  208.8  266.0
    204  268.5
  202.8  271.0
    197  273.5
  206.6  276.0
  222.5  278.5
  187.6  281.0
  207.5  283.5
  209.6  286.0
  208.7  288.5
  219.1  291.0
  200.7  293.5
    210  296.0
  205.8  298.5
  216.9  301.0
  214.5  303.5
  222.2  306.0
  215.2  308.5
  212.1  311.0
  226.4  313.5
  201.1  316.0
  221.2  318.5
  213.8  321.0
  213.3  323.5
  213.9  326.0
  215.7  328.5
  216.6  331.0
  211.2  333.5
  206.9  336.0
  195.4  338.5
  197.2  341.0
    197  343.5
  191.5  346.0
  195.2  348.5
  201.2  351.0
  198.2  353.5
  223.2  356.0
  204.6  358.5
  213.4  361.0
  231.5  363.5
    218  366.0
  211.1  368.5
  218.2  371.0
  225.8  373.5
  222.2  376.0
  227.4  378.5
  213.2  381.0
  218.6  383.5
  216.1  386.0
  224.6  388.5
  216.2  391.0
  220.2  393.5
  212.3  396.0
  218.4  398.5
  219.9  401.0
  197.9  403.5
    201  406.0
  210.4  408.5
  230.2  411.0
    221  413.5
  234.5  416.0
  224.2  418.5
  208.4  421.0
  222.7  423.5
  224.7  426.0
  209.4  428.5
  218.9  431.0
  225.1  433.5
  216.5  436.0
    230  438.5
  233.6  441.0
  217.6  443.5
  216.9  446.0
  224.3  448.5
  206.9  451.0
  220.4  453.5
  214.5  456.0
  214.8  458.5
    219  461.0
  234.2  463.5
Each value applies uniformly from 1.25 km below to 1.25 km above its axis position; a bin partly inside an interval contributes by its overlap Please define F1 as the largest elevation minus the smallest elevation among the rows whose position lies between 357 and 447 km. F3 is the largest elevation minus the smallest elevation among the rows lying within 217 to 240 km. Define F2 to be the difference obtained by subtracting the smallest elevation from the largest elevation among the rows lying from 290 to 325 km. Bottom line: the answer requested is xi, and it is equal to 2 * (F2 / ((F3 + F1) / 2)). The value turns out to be 2.0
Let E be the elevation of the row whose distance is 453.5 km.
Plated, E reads 220.4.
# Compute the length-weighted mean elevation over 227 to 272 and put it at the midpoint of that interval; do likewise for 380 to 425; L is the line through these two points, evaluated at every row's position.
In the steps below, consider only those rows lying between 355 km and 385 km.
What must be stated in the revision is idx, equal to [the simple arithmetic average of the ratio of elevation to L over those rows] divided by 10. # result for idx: 0.102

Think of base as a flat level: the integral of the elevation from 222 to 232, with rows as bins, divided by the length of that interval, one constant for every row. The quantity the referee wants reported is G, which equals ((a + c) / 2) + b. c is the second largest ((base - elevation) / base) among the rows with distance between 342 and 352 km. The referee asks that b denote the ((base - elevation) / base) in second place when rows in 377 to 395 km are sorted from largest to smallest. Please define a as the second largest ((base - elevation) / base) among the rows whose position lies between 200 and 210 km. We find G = 0.041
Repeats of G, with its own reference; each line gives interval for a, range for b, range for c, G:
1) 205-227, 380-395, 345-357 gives 0.045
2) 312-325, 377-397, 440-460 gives -0.007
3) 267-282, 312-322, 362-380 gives 0.020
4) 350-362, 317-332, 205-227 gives 0.042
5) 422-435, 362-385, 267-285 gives 0.021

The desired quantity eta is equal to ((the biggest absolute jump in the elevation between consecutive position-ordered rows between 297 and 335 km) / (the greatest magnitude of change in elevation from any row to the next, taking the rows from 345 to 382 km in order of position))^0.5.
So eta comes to 1.01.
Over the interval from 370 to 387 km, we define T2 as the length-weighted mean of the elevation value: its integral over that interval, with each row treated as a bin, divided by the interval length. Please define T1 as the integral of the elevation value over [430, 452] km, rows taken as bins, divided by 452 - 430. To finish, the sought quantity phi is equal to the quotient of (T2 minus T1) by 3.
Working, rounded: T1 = 221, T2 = 220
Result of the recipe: -0.3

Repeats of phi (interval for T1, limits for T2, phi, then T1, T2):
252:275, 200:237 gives 2.8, 206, 214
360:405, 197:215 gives -0.9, 218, 215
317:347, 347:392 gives 2.5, 208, 215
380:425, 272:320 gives -2.2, 217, 211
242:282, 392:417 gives 3.2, 207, 216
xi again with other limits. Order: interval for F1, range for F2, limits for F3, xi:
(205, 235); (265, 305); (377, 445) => 2.6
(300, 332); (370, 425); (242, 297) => 2.4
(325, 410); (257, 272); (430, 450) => 1.5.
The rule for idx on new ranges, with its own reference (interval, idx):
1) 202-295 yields 0.100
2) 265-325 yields 0.099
